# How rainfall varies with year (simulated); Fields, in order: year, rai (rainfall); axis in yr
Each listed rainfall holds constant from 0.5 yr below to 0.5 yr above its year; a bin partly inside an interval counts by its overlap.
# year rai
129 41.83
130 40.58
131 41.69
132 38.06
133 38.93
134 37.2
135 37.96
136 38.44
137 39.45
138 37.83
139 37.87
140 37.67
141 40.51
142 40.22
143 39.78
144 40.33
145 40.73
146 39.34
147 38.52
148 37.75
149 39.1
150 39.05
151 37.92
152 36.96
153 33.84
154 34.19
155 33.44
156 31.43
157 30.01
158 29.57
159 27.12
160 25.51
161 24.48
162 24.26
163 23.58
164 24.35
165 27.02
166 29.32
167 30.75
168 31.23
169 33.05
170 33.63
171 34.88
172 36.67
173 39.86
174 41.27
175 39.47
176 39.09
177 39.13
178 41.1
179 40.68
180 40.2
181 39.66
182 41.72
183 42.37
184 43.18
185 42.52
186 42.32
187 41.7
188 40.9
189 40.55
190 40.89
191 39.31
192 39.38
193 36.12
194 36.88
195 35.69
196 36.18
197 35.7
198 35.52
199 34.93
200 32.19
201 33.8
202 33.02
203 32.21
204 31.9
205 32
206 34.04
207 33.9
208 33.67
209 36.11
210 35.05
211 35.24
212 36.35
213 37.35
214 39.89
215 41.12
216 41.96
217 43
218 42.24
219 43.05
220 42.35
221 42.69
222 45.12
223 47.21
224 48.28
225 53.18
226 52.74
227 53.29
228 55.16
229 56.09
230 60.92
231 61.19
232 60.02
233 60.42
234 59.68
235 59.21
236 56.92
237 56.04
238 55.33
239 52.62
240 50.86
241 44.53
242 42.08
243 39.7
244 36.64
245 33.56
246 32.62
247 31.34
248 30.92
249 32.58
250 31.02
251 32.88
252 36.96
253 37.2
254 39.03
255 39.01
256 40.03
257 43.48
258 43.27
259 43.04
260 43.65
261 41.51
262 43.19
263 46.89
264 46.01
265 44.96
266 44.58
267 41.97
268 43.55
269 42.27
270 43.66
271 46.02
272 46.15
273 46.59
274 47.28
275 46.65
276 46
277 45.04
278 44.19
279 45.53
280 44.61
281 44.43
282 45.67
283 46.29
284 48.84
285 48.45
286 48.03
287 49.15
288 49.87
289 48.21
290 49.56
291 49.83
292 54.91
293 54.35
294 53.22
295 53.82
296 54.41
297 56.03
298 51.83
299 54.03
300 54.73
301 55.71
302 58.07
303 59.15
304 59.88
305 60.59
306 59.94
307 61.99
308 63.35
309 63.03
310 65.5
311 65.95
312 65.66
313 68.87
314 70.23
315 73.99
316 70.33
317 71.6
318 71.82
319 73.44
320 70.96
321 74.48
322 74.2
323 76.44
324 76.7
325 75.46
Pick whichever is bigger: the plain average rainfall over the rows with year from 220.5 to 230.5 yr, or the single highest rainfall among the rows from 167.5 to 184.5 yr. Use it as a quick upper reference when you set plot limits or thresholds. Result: 51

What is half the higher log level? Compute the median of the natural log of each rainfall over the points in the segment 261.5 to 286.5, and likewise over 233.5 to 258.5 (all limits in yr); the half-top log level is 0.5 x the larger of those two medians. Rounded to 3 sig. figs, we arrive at 1.91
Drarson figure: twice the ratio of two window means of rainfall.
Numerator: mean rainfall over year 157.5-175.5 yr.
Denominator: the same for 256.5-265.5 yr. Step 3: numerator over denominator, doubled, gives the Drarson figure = 1.4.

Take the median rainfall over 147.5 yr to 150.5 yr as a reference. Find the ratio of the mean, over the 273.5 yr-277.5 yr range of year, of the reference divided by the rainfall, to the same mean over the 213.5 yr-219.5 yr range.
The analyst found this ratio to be 0.91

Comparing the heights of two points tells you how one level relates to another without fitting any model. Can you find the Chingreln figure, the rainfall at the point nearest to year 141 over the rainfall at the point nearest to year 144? 1.00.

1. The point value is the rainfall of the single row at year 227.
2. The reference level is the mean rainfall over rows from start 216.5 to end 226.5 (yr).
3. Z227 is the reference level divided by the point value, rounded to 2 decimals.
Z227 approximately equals 0.86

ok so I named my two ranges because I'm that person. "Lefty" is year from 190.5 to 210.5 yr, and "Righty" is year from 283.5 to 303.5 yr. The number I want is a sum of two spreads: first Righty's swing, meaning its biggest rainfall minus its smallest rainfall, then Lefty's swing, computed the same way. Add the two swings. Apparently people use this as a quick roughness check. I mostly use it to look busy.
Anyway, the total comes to 19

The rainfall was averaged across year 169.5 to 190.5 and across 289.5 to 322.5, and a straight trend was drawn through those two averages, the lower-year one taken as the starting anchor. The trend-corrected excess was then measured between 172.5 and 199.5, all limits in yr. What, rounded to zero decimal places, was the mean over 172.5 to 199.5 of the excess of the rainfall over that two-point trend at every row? -2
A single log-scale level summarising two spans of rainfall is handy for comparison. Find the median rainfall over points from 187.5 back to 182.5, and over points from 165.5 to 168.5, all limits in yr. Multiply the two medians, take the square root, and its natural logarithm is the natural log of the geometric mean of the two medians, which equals 3.6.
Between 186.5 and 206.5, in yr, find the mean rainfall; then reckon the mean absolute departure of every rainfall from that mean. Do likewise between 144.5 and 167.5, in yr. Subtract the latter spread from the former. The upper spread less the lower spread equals -2.4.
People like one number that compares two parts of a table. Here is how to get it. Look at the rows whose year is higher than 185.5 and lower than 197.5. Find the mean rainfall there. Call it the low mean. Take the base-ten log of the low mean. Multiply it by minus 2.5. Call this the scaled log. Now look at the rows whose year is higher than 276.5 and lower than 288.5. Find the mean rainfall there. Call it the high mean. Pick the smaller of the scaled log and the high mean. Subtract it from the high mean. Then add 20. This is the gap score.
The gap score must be 70.6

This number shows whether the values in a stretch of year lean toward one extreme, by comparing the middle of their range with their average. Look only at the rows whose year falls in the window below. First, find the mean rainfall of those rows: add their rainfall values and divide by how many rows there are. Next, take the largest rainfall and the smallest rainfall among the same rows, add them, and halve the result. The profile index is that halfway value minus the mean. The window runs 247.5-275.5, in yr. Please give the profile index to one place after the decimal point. -2.5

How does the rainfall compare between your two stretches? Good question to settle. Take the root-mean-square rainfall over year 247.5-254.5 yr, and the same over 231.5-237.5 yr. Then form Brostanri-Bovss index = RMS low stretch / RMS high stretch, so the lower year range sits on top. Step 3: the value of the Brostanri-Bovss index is 1.70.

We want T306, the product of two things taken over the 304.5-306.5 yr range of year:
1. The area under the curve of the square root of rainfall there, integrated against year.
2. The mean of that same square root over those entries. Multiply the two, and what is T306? 121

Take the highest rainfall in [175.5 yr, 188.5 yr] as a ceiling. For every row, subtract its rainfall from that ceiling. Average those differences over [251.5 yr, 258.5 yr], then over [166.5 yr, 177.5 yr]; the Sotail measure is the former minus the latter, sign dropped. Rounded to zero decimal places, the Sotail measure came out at 4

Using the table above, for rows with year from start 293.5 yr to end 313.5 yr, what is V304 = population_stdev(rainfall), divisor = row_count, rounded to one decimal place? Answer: 4.9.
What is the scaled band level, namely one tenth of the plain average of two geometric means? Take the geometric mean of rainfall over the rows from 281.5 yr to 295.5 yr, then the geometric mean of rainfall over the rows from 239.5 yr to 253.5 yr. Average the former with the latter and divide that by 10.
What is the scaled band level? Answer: 4.3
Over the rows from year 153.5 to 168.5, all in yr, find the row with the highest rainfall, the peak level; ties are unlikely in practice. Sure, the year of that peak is 154 yr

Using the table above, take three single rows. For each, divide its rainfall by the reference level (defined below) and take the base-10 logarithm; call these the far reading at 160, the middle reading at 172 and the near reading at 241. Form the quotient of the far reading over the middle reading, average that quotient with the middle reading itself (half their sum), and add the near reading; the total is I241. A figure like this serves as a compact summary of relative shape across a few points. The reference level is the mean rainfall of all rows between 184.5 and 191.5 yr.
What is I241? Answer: 2.1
